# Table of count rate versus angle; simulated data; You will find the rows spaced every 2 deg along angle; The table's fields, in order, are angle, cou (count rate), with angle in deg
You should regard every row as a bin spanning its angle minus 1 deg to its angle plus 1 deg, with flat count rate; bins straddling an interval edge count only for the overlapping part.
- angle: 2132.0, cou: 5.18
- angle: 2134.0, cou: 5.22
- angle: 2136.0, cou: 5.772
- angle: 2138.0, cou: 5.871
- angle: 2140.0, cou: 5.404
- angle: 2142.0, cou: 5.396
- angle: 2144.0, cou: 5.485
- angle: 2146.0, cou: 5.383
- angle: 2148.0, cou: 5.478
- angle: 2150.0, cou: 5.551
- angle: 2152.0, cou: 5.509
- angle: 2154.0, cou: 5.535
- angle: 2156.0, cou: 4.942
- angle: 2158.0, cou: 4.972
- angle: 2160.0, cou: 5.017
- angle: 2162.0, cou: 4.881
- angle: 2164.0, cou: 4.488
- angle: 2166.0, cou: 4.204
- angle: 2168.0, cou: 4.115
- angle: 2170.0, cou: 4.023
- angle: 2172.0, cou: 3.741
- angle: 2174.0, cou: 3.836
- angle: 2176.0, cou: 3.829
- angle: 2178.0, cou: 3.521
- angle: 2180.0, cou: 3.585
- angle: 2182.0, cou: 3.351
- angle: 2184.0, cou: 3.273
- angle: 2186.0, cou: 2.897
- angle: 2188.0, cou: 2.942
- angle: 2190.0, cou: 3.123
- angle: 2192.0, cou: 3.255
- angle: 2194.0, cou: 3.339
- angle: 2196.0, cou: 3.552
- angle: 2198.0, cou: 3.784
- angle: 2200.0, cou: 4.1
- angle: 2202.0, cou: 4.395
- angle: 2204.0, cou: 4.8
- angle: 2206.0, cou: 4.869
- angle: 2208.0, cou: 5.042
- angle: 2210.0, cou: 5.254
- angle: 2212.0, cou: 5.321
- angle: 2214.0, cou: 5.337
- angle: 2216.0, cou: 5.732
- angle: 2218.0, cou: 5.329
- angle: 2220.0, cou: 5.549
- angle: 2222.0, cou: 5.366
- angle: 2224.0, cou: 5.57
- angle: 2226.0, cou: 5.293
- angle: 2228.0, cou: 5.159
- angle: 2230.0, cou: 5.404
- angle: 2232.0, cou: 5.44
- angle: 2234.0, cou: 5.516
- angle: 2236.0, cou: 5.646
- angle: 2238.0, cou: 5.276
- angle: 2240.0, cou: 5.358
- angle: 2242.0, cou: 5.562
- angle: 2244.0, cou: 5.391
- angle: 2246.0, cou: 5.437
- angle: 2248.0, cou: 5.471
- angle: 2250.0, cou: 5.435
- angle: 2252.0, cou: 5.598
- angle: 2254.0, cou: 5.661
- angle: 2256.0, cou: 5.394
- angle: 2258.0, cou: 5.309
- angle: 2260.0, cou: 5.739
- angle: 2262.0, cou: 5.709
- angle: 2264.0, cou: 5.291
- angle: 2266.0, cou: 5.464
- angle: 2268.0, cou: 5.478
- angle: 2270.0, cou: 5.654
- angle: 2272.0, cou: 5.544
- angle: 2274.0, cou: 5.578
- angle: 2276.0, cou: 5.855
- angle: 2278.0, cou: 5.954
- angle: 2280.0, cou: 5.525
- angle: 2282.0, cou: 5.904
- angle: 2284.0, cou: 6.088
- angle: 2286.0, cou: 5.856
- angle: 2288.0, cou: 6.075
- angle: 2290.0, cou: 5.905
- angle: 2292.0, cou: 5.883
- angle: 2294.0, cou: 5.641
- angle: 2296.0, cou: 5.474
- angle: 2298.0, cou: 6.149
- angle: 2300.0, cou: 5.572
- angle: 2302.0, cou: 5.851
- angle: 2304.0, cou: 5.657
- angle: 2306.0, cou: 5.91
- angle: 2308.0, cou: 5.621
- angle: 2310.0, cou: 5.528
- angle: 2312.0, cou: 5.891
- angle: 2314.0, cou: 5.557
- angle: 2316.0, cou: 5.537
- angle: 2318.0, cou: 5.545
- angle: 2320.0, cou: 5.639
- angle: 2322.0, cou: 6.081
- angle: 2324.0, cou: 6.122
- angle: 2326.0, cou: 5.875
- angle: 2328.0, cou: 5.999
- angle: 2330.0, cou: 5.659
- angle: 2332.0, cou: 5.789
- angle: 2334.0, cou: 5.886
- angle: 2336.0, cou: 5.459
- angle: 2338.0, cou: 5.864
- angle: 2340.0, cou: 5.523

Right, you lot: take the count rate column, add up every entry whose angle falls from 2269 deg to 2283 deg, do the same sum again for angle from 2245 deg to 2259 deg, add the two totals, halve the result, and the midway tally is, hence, 39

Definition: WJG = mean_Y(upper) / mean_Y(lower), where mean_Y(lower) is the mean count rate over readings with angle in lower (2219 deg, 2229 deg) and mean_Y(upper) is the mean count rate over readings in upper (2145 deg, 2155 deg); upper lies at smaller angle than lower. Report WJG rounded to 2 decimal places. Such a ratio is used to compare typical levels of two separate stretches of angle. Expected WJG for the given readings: 1.02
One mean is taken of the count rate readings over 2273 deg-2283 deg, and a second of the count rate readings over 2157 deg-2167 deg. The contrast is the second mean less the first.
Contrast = -1.1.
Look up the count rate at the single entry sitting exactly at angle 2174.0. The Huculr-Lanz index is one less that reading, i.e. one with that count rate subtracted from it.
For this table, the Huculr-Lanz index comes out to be -2.8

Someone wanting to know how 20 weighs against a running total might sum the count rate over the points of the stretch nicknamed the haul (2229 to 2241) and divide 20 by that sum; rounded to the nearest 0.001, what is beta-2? 0.613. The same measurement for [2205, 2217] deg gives 0.634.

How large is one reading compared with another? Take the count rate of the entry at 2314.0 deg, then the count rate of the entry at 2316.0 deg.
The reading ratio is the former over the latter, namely 1.00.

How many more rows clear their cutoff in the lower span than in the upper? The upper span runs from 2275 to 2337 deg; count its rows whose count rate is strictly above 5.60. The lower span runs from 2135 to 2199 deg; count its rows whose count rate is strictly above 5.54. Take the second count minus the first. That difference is -20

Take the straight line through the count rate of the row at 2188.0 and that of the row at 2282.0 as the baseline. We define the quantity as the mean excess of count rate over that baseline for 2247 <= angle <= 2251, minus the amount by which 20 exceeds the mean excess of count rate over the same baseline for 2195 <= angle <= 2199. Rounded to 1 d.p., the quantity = -19.0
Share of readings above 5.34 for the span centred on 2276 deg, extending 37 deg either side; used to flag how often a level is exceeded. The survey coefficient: 0.95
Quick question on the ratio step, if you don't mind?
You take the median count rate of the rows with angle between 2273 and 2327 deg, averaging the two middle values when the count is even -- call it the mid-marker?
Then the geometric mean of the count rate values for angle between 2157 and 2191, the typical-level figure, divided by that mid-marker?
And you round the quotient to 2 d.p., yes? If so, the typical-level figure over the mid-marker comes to 0.65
